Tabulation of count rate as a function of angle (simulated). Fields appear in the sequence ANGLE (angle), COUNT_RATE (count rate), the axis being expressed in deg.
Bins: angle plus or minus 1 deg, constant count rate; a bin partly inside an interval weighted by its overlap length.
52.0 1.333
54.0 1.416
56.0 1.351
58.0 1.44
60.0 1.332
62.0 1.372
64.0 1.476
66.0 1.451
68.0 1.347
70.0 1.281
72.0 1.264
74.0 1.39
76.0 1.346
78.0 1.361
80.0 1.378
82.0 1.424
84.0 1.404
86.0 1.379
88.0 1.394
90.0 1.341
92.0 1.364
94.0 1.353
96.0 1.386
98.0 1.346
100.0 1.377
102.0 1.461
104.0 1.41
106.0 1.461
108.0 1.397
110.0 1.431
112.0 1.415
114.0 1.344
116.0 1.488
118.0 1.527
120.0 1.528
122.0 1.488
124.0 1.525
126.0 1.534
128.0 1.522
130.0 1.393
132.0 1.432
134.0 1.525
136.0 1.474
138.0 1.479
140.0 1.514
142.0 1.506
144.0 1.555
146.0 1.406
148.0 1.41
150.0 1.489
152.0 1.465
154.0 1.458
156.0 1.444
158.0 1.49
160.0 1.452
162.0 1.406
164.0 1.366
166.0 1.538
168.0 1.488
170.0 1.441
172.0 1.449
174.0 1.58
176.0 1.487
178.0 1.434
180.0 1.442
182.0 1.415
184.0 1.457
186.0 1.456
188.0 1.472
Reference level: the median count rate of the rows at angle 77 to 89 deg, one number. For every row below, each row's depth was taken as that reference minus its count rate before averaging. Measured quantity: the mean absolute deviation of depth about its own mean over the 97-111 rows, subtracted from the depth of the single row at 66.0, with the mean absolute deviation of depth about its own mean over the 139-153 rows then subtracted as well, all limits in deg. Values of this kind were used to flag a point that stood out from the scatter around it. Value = -0.14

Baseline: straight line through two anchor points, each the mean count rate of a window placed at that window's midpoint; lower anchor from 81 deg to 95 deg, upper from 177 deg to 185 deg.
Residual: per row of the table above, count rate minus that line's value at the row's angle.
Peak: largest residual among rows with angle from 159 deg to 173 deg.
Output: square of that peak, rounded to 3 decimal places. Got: 0.012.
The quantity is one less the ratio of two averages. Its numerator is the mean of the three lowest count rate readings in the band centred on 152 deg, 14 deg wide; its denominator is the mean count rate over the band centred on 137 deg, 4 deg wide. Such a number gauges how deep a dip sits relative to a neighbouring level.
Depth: 0.04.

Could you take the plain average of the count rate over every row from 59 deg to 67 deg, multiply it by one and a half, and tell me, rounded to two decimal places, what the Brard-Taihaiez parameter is 2.11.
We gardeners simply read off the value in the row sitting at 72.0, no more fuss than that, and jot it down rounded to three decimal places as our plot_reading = 1.264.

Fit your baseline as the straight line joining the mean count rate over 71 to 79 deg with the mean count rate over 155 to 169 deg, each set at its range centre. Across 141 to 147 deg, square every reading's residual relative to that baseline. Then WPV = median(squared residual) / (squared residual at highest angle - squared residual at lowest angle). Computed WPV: -1.1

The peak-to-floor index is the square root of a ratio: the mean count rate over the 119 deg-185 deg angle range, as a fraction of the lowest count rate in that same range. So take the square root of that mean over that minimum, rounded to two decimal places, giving 1.04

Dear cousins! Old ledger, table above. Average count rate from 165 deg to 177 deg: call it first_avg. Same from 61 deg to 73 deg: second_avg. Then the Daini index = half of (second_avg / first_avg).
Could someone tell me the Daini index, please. 0.456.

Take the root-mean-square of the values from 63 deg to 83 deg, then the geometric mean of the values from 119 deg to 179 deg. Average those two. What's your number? 1.42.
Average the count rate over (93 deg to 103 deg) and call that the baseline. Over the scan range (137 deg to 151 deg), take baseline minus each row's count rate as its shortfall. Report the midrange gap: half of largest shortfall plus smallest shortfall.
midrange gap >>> -0.10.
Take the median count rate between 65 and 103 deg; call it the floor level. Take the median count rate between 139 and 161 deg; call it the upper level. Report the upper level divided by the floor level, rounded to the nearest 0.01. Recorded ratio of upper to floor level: 1.06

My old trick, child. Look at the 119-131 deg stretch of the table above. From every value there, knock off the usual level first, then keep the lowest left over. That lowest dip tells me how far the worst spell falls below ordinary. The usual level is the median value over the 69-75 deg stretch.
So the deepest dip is 0.11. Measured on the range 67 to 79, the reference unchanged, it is -0.02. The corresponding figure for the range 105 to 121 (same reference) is 0.06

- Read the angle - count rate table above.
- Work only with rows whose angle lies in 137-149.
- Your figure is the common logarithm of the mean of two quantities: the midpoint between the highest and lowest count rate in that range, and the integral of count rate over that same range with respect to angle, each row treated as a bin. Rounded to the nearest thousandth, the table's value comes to 0.983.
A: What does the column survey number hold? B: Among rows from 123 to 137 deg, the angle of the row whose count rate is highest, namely 126.0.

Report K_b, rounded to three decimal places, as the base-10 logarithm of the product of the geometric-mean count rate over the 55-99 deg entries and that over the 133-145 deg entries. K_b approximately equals 0.316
